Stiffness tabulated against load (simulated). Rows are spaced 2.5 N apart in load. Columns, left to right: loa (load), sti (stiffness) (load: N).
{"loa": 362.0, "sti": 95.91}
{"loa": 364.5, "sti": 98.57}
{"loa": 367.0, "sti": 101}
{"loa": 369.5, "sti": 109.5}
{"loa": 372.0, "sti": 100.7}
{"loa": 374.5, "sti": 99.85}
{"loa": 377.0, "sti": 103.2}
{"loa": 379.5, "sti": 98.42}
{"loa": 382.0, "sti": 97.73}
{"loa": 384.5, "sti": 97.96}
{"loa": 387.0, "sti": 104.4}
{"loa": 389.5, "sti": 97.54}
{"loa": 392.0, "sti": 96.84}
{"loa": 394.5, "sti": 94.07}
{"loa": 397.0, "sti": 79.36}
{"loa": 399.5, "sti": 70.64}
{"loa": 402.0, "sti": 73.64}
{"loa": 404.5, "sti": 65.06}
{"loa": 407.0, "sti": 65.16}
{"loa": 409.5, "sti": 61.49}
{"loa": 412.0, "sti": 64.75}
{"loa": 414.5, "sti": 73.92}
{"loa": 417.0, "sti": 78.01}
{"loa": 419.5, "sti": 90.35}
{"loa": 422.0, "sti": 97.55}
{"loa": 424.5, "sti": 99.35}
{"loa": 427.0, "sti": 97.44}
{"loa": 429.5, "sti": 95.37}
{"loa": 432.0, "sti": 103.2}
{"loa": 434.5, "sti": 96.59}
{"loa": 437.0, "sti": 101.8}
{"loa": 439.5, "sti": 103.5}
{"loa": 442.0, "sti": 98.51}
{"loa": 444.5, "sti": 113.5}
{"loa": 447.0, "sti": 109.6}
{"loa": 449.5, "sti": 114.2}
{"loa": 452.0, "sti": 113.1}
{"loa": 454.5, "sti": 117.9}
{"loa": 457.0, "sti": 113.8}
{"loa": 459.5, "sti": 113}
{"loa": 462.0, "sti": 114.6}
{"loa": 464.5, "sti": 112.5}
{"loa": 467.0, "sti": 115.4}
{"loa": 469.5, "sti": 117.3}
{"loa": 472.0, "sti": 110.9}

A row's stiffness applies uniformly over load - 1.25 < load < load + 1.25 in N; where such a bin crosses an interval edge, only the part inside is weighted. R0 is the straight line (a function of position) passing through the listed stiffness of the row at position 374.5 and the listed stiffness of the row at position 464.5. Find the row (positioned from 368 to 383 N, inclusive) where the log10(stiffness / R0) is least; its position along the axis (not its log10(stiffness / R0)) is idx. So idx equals 382.0 N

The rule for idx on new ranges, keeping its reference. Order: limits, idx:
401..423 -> 409.5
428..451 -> 429.5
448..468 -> 464.5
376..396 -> 394.5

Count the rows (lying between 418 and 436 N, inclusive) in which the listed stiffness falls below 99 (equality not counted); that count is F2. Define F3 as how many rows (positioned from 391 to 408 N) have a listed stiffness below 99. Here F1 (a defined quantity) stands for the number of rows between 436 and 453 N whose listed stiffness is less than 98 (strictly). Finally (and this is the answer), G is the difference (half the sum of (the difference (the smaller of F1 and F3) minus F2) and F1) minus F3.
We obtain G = -9.5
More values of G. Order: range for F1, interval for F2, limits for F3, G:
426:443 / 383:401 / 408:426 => -6.0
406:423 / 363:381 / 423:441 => 1.0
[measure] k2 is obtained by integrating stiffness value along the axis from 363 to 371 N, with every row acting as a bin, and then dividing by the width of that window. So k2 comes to 103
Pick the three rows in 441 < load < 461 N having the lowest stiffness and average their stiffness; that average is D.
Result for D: 107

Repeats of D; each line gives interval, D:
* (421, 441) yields 96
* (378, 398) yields 90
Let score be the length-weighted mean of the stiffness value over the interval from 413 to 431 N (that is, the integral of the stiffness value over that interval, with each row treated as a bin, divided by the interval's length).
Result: 90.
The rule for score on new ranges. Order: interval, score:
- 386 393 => 100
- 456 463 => 114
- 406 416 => 67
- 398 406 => 70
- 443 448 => 111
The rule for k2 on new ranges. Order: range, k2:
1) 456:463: 114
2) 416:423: 89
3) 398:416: 68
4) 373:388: 100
